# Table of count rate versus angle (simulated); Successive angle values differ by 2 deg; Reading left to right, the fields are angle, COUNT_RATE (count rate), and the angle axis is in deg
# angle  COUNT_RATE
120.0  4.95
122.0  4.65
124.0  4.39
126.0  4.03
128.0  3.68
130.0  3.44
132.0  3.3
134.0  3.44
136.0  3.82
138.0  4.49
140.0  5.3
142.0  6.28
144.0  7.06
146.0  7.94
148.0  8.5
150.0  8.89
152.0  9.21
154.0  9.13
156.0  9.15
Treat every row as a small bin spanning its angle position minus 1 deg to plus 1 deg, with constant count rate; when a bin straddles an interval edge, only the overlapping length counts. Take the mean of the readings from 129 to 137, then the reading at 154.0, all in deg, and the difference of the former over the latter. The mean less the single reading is -5.6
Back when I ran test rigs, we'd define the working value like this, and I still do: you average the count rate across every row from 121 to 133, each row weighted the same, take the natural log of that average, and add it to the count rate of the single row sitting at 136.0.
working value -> 5.2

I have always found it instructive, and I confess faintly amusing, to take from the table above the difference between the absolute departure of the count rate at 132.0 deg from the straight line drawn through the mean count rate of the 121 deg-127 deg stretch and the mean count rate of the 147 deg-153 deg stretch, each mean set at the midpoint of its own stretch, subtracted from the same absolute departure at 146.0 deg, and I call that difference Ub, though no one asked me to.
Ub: -2.2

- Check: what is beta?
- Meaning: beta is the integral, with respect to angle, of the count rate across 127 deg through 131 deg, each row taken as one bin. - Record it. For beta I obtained 14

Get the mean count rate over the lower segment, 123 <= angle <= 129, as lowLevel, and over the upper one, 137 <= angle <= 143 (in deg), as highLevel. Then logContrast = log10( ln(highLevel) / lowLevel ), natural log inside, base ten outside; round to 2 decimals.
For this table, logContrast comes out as -0.38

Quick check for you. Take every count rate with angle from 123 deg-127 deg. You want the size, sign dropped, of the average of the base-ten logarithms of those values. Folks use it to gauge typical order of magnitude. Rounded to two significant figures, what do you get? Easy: 0.62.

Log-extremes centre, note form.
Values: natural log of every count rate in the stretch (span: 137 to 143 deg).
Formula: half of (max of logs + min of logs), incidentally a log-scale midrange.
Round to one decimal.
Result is 1.7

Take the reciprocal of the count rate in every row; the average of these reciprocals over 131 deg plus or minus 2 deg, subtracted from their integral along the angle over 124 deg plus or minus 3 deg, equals 1.1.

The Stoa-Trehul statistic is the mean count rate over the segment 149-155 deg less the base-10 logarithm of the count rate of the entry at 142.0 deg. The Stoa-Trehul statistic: 8.3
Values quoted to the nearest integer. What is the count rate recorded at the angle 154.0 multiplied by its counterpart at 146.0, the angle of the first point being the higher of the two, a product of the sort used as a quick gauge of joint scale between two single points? 72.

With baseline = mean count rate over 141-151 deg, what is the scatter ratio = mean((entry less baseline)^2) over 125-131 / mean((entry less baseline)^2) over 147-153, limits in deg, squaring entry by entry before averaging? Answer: 11.8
